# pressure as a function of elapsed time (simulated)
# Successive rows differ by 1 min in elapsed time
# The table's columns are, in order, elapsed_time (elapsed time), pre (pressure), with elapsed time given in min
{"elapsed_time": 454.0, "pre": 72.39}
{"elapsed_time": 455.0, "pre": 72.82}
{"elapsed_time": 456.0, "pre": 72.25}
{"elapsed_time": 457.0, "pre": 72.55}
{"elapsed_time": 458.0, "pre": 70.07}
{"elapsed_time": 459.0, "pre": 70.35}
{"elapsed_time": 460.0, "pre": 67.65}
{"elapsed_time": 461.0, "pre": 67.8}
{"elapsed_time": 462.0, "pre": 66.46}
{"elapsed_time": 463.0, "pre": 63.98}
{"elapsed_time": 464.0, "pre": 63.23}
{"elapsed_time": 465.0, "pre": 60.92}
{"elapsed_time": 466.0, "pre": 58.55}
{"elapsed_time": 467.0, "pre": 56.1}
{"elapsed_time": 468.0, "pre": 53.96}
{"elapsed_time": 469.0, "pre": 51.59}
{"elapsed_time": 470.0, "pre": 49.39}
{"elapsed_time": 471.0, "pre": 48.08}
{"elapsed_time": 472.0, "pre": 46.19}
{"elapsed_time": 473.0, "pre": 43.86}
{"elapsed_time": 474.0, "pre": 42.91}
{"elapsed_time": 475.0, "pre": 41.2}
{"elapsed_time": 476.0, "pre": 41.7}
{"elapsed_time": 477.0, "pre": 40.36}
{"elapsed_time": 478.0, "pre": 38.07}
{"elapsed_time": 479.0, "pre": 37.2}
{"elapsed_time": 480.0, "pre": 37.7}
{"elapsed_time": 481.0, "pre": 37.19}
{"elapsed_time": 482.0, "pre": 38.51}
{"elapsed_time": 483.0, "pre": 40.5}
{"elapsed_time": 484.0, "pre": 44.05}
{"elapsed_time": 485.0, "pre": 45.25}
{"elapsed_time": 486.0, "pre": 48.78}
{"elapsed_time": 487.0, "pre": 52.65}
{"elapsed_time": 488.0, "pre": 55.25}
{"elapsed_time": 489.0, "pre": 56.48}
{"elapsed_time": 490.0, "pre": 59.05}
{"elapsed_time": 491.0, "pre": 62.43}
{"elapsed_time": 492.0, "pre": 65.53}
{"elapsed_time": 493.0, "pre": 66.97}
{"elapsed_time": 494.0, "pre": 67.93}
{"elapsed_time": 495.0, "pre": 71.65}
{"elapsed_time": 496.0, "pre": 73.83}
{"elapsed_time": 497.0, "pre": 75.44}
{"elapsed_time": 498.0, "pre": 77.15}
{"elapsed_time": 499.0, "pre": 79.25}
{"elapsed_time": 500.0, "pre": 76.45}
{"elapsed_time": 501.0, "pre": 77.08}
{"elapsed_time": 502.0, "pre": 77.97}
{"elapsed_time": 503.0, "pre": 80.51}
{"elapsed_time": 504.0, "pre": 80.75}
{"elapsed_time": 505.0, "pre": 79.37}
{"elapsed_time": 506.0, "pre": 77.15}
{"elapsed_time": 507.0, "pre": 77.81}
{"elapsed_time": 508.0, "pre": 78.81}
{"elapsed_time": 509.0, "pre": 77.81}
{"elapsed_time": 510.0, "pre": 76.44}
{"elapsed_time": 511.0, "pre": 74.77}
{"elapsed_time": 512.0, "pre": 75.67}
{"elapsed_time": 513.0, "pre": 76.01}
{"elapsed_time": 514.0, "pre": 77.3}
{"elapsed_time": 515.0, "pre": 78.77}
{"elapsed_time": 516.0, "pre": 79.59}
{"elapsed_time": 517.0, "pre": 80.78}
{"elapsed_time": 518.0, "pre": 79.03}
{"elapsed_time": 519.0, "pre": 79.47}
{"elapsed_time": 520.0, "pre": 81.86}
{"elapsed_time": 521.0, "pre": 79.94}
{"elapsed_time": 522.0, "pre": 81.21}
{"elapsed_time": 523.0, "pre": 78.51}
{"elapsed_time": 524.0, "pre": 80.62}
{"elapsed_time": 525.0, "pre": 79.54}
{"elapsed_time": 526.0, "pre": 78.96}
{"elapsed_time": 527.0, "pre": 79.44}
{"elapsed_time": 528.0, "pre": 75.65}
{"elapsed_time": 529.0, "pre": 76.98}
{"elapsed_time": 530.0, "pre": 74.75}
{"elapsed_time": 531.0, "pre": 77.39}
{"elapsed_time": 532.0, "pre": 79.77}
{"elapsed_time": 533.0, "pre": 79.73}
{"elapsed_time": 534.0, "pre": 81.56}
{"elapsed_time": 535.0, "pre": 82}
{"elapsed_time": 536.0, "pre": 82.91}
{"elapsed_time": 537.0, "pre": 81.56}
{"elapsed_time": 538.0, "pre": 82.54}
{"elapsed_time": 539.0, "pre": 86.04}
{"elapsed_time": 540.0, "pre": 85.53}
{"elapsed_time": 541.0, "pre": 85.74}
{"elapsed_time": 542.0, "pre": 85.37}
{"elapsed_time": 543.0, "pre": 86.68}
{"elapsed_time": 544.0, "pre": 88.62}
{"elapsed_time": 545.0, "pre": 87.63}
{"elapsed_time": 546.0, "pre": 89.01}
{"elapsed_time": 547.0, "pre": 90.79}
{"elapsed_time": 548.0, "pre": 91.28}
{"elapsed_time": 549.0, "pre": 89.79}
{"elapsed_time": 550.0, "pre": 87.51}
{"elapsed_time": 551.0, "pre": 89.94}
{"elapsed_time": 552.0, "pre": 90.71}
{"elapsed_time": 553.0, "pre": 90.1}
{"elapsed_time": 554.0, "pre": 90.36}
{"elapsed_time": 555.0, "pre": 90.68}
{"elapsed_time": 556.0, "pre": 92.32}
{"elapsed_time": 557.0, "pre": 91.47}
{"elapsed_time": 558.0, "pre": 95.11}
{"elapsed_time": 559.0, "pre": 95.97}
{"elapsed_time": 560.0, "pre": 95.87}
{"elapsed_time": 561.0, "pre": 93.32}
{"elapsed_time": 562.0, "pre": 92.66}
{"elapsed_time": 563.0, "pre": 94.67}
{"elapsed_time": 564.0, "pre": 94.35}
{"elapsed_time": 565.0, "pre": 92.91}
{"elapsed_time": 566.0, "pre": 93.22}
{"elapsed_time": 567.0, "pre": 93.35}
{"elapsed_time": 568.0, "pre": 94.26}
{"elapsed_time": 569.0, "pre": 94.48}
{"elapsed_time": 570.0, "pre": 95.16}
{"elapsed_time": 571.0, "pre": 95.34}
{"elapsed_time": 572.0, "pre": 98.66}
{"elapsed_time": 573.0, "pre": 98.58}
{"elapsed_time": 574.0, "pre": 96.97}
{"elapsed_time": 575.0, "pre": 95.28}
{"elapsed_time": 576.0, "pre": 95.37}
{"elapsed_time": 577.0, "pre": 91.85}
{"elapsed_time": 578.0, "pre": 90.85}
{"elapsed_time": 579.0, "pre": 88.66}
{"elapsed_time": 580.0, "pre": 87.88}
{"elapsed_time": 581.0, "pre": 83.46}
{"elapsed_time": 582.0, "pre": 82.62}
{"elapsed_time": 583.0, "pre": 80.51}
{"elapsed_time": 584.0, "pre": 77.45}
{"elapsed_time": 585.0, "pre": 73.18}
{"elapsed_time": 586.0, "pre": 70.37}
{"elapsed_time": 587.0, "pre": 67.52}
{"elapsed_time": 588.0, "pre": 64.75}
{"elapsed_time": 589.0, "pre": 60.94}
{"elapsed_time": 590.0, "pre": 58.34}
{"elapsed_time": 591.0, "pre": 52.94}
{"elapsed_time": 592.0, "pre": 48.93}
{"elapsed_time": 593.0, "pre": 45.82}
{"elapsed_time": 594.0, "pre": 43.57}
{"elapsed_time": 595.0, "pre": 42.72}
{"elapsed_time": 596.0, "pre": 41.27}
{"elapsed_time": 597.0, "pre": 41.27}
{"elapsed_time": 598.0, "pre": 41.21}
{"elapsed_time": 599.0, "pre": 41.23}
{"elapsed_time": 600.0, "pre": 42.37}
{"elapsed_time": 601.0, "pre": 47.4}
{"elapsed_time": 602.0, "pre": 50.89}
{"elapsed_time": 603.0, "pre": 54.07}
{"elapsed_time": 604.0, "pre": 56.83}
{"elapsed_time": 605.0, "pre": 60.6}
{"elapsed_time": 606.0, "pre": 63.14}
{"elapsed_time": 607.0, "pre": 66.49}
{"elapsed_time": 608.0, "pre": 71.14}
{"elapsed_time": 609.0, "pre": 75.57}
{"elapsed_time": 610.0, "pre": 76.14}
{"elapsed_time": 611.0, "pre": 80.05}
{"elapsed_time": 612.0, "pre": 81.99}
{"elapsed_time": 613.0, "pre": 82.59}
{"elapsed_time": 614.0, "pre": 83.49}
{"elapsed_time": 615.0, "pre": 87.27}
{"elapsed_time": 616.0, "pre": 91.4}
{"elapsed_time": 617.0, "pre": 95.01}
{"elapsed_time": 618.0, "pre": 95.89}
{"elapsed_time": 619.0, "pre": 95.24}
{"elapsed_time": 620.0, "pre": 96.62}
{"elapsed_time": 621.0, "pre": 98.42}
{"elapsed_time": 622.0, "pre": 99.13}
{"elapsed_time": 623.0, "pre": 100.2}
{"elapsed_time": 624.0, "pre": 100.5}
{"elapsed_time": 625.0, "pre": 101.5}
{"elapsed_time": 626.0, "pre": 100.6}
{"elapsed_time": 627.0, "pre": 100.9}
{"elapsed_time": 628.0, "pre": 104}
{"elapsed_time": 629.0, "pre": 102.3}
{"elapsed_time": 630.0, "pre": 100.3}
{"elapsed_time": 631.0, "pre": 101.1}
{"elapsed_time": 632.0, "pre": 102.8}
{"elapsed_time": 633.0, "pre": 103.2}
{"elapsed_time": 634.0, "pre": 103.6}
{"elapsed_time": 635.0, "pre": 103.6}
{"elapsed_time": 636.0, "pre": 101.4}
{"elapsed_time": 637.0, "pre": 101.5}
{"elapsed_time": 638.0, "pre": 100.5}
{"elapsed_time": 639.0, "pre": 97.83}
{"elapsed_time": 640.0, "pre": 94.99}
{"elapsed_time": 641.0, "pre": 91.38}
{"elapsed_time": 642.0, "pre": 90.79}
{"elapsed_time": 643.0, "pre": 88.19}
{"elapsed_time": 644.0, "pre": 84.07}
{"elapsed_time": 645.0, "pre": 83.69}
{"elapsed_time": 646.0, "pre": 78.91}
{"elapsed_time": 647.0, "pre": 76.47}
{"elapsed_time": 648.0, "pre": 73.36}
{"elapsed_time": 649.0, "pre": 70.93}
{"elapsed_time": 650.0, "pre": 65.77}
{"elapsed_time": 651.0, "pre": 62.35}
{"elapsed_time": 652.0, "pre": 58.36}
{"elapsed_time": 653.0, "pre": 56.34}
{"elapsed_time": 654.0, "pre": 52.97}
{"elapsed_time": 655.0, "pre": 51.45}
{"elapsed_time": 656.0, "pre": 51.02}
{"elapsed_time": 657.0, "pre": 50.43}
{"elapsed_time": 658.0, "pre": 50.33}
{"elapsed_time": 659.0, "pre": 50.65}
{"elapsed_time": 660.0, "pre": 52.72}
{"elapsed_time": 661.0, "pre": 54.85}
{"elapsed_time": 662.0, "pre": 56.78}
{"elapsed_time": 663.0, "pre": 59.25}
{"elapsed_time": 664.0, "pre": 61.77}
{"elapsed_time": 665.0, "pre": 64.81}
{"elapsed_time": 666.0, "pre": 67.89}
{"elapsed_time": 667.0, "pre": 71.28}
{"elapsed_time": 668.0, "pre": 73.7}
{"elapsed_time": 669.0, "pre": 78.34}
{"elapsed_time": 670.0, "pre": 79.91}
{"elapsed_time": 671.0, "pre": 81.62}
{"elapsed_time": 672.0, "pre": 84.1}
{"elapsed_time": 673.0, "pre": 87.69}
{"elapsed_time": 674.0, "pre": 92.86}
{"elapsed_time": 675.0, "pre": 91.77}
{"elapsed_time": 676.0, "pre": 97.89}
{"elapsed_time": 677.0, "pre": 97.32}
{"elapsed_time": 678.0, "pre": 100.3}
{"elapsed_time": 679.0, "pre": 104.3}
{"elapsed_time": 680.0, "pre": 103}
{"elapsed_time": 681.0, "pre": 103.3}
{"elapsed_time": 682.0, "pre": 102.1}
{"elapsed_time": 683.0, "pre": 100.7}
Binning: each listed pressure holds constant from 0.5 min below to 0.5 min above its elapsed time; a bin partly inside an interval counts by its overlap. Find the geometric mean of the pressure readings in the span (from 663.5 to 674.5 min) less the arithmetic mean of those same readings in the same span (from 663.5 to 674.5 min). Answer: -0.57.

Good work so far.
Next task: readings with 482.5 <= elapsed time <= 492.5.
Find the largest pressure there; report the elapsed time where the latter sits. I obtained 492.0 min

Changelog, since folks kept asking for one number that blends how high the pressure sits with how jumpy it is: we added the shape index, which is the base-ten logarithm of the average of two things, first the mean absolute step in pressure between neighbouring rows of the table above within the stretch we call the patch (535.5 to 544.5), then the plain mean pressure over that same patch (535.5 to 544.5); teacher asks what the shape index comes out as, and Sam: 1.63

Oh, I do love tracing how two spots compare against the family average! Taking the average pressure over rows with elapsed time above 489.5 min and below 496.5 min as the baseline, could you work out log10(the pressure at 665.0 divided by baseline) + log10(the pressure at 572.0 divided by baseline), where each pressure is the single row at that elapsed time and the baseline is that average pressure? 0.16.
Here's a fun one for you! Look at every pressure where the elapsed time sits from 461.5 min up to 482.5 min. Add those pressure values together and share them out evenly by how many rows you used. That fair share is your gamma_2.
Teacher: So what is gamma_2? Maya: 48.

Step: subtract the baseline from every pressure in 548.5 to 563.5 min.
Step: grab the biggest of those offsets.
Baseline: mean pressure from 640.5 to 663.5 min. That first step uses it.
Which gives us 30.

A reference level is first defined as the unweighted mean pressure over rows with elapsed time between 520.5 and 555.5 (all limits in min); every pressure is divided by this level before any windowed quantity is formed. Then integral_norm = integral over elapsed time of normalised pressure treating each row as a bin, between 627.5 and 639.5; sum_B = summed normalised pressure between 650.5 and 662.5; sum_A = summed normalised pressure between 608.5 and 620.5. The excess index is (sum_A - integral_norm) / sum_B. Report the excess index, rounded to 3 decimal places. -0.279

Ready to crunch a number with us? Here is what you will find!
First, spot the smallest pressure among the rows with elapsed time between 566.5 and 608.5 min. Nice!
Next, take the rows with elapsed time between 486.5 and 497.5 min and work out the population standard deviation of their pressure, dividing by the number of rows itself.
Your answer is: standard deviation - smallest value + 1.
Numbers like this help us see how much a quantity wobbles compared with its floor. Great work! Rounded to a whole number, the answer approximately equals -33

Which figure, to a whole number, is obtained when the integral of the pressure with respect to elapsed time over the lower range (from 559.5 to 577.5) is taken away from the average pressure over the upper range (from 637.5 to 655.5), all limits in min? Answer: -1630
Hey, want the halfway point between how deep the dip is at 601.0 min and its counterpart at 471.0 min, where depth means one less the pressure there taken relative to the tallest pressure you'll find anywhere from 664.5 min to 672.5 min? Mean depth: 0.43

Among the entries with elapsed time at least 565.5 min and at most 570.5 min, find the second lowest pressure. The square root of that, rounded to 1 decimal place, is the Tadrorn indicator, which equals 9.7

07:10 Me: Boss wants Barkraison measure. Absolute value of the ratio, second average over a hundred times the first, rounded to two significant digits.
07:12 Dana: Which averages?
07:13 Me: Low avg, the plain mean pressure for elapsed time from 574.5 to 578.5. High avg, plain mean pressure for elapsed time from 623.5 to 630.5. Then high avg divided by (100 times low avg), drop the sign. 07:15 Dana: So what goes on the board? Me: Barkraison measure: 0.011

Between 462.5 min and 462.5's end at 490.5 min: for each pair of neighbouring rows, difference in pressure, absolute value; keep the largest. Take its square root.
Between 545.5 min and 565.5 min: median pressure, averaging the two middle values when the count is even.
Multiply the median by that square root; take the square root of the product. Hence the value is 13.4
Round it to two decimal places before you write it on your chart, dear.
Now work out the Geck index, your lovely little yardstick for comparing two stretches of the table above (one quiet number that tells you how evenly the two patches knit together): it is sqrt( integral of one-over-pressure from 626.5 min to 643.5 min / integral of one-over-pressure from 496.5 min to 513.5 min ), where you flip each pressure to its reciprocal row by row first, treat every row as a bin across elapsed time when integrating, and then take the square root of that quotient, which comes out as 0.88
